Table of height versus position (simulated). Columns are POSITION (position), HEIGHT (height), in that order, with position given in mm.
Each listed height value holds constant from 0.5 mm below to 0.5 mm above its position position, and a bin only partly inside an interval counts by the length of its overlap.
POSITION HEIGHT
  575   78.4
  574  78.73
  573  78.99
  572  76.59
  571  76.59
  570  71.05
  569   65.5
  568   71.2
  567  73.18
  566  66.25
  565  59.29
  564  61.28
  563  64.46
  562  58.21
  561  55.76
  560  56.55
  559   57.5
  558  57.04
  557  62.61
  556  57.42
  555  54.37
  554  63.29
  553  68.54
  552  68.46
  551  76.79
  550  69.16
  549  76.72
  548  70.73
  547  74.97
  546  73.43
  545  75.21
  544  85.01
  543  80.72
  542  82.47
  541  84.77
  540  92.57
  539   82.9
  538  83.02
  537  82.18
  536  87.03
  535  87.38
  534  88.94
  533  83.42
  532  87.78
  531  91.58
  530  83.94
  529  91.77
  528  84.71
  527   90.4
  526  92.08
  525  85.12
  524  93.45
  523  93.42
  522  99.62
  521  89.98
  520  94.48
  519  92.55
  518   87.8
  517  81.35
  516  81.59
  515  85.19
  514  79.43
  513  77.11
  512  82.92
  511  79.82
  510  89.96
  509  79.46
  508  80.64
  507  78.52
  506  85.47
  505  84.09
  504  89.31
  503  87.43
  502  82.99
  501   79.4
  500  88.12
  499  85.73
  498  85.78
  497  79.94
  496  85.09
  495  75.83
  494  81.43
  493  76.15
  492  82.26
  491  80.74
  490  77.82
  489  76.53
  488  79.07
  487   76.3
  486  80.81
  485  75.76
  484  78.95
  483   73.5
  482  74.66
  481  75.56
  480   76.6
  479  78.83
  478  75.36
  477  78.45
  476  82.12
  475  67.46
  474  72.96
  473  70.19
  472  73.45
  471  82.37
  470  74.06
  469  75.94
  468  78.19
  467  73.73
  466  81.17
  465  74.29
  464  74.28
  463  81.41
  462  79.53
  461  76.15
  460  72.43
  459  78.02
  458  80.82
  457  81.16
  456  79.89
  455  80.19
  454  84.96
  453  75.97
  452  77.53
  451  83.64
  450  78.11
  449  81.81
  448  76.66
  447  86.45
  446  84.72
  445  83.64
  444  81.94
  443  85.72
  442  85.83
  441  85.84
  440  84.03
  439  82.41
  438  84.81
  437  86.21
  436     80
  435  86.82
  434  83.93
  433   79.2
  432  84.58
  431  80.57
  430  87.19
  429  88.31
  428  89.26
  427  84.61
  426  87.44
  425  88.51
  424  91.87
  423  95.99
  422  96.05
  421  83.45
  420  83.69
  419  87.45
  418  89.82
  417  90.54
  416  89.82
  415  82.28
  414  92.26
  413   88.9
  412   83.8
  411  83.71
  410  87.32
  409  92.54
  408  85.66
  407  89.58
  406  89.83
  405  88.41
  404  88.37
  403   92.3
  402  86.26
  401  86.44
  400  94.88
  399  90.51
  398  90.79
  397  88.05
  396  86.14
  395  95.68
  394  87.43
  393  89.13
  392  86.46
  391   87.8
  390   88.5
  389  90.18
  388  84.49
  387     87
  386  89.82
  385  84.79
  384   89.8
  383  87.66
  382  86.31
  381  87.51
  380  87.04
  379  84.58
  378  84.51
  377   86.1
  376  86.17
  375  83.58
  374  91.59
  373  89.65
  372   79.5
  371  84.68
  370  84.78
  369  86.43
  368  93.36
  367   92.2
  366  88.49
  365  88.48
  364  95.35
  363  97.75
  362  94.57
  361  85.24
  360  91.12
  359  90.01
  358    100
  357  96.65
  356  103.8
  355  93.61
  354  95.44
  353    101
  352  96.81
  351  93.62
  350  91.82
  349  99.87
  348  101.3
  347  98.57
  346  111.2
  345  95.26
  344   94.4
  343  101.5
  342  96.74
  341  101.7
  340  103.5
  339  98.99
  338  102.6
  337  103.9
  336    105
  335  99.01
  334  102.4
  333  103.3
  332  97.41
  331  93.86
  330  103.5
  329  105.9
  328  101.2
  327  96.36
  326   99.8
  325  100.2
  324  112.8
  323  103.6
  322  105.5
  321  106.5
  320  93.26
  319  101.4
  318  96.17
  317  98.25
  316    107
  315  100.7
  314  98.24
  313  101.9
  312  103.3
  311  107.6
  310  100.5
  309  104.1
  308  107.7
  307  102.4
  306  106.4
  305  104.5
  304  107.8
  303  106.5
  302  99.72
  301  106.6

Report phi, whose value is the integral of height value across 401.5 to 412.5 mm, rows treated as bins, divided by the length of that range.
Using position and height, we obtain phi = 88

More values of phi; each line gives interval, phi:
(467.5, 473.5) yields 76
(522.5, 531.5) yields 90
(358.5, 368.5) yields 92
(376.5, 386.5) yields 87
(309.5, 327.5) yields 102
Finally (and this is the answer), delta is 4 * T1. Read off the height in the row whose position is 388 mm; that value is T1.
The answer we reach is 338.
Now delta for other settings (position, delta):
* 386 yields 359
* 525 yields 340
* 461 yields 305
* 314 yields 393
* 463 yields 326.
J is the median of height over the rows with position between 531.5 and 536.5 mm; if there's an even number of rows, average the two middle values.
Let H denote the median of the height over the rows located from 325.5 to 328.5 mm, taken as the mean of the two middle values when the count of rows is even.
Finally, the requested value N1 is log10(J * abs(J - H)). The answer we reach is 3.0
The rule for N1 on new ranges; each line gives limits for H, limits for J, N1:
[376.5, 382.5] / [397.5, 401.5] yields 2.6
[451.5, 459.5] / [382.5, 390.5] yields 2.9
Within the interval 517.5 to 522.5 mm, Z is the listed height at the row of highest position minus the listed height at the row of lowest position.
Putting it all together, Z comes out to 12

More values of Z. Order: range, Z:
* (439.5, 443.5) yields 2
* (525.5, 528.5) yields -7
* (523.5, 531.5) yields -2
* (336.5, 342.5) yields -7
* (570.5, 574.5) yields 2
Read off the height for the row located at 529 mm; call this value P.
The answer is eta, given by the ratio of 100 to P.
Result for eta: 1.09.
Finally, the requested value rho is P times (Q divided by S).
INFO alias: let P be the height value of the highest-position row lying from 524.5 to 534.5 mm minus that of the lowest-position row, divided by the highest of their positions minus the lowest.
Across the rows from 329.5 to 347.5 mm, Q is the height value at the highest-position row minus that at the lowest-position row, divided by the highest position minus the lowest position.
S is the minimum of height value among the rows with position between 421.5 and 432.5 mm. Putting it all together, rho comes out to -0.0015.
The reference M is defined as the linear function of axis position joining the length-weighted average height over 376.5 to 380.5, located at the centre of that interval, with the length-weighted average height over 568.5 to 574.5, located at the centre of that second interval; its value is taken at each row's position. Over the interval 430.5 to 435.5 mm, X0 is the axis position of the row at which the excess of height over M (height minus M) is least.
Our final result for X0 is 433 mm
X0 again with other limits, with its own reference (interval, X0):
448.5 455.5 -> 453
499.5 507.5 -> 507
